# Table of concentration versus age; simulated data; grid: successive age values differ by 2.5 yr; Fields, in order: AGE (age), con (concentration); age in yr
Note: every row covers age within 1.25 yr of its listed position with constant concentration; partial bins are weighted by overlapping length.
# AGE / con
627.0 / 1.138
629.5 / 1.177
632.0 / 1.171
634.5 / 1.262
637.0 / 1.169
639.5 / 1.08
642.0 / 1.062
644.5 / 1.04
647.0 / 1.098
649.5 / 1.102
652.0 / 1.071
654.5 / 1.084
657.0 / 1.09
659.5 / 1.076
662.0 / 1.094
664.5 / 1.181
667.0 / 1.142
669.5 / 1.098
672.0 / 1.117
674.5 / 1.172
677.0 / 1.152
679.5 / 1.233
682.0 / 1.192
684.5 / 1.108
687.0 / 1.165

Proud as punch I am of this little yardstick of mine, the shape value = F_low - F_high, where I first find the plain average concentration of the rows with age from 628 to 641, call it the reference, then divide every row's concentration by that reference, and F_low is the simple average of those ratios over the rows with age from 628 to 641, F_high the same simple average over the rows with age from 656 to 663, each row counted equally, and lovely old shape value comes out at 0.07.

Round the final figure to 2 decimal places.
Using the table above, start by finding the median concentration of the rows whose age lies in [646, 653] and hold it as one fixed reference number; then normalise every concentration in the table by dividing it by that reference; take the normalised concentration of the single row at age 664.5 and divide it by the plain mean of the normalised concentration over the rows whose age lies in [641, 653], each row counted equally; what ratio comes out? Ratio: 1.10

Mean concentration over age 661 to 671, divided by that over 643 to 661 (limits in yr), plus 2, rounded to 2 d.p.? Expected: 3.05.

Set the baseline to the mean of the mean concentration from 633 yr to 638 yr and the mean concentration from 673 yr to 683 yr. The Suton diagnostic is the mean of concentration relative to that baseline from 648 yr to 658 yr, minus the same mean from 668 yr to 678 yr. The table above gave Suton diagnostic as -0.048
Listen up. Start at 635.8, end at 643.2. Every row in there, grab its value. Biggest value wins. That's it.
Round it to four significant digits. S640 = 1.169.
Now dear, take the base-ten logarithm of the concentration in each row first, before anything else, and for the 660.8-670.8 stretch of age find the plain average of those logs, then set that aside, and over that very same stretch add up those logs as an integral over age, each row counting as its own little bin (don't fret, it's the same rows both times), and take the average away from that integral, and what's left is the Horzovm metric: 0.5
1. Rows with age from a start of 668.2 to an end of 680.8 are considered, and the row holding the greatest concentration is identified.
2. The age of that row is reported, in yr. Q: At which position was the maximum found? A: 679.5 yr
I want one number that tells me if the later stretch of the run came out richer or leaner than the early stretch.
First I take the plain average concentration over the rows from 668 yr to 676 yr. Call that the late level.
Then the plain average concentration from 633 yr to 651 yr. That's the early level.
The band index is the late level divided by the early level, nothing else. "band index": 1.01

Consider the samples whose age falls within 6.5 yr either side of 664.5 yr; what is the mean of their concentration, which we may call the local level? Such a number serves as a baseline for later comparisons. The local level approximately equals 1.12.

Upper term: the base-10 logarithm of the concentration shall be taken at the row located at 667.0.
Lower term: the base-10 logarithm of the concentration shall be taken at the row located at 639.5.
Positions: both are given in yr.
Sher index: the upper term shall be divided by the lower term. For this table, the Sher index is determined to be 1.7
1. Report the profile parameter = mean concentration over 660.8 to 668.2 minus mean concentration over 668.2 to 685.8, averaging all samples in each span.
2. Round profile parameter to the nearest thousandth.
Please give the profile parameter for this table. -0.014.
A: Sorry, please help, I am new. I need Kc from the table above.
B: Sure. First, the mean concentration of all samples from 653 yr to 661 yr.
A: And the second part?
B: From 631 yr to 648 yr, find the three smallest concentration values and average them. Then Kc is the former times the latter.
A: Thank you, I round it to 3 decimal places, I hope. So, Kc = 1.149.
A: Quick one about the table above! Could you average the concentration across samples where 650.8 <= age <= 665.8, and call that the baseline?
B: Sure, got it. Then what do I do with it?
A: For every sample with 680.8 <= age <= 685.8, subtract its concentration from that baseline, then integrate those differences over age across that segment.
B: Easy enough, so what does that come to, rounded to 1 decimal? -0.3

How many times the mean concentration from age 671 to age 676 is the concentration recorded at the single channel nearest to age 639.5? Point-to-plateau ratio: 0.94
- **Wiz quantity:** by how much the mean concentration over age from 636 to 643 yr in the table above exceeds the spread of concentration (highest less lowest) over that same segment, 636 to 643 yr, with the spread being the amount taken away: 1.00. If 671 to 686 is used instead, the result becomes 1.04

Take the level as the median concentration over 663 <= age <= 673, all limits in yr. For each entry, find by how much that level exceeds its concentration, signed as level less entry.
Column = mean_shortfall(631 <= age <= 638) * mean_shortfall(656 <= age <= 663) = -0.003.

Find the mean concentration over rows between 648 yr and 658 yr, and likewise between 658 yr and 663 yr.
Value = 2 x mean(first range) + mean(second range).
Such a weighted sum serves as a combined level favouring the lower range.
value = 3.26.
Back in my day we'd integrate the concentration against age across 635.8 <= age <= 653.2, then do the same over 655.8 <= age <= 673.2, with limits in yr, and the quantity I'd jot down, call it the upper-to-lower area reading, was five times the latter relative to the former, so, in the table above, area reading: 5.1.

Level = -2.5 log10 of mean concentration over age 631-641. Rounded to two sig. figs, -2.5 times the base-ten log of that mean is -0.17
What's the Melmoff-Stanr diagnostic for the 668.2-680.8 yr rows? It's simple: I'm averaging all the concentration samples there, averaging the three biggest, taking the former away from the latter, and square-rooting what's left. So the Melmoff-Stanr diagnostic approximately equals 0.18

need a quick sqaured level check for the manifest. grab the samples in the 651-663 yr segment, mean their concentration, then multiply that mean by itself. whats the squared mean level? 1.17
